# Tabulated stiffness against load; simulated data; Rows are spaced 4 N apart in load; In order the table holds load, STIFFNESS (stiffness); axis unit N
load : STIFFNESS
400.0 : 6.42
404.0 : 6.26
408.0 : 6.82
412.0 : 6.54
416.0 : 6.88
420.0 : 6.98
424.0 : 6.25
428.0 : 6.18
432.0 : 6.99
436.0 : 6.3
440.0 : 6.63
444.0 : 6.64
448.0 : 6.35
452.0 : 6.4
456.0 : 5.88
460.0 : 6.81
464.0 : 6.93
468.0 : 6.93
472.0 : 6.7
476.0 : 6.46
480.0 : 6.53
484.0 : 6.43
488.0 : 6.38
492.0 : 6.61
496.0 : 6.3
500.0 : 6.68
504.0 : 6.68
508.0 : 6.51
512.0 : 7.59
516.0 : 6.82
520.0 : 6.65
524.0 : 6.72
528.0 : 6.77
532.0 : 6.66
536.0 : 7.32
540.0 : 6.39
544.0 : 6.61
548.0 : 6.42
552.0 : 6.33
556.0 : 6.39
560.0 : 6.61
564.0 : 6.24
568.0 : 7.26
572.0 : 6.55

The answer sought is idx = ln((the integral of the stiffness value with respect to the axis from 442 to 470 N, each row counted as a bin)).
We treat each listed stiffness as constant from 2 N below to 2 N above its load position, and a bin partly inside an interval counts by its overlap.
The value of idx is 5.21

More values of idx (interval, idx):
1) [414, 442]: 5.22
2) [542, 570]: 5.21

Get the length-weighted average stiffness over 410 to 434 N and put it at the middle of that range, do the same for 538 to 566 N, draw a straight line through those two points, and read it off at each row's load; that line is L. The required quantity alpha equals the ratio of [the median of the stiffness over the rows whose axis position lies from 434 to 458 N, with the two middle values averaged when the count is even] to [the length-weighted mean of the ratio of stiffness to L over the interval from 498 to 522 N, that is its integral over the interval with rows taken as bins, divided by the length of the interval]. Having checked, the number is 6.07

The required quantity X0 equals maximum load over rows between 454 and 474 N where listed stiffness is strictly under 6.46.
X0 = 456.0 N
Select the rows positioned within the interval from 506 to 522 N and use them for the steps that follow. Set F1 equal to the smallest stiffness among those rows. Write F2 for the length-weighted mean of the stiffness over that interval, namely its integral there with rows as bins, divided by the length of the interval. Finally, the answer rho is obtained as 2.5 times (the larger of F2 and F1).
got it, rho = 17.2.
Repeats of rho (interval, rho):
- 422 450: 16.2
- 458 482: 16.8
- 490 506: 16.4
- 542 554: 16.1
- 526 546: 16.9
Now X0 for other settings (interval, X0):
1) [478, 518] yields 496.0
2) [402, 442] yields 436.0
